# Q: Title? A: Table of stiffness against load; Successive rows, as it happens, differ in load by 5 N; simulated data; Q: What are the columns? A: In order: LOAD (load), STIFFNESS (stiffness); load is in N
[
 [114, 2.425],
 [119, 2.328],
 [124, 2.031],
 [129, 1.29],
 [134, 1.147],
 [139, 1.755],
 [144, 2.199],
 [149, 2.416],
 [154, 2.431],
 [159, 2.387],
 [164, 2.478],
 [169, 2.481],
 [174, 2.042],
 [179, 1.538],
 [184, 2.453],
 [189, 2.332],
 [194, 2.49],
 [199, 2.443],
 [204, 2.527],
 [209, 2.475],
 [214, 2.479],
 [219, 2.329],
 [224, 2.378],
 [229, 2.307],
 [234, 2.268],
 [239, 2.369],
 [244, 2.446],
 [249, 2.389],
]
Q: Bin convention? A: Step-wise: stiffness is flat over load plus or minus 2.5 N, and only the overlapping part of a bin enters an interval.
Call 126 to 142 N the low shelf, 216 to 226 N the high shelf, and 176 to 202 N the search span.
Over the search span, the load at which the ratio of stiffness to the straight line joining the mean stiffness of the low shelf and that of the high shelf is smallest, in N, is 179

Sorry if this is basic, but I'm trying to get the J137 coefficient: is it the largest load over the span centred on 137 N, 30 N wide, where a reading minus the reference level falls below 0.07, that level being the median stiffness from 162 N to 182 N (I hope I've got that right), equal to 144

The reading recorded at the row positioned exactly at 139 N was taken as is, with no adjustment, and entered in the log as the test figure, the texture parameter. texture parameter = 1.755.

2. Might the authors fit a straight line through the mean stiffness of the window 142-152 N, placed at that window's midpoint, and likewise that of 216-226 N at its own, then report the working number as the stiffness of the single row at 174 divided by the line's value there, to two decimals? 0.88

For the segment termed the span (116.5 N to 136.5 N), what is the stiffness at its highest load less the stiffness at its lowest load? -1.2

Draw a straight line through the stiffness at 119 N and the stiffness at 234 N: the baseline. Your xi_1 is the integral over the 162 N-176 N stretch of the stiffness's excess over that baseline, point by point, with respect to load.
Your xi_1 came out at 0.5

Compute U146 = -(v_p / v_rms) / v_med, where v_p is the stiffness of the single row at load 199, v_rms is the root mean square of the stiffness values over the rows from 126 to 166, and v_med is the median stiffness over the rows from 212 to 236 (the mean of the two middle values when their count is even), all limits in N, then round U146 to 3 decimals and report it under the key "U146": -0.505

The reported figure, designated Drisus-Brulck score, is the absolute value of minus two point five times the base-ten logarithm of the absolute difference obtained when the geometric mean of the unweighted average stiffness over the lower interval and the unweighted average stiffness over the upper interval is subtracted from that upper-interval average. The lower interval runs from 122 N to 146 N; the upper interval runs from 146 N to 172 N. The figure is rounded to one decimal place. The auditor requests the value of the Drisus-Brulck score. 1.0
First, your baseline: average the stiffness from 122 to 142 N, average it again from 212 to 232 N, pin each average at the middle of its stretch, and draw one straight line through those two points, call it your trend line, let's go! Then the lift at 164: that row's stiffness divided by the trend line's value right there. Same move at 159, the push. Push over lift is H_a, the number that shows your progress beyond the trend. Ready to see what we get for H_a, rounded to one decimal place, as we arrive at 1.0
